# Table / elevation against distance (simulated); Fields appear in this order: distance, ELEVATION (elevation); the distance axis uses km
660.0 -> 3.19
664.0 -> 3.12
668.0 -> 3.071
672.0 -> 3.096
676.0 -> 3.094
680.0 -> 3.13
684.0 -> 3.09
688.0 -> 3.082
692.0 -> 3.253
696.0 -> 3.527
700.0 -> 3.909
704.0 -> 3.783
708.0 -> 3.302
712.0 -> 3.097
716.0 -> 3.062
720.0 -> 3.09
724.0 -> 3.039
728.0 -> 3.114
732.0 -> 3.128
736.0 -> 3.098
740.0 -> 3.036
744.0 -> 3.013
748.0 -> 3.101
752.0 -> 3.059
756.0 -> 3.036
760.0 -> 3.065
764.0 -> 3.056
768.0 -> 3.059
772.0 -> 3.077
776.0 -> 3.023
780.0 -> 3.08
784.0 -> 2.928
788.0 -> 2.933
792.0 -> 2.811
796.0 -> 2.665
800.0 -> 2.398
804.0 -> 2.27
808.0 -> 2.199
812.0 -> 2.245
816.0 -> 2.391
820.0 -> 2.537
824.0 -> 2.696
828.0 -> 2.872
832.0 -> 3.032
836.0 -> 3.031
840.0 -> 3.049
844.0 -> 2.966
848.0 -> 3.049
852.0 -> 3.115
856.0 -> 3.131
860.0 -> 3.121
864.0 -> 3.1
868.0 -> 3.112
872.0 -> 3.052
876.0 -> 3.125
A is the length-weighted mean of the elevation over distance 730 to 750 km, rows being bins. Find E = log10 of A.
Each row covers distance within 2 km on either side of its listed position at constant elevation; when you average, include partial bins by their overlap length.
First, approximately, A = 3.08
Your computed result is 0.488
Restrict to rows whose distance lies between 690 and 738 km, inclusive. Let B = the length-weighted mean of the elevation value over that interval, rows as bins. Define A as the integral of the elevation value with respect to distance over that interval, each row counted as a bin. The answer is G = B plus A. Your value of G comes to 161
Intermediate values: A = 158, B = 3.28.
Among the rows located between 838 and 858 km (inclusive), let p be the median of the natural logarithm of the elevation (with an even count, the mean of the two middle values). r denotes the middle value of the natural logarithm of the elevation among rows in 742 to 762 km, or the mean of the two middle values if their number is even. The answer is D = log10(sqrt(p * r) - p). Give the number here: -2.8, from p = 1.11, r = 1.12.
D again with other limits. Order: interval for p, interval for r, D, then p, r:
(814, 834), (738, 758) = -1.2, 0.99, 1.11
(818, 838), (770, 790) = -1.6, 1.06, 1.11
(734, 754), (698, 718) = -1.4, 1.12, 1.19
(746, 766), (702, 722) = -2.2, 1.12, 1.13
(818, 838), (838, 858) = -1.5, 1.06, 1.11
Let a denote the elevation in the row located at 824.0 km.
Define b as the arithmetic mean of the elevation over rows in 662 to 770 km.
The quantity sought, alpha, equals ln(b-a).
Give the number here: -0.8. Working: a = 2.696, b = 3.17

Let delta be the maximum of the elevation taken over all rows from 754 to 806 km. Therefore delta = 3.08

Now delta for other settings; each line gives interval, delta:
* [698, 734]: 3.909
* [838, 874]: 3.131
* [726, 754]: 3.128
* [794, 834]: 3.032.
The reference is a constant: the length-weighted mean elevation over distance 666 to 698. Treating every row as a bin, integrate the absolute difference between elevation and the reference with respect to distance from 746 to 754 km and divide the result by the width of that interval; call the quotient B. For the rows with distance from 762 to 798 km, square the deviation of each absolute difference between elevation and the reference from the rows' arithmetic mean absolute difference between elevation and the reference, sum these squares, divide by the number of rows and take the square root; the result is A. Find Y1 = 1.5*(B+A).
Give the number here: 0.333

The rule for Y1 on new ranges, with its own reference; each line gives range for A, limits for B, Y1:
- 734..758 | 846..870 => 0.144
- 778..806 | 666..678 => 0.536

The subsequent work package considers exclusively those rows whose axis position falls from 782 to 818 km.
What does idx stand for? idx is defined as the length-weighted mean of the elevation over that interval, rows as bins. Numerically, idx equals 2.54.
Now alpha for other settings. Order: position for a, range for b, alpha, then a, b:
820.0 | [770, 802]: -1.1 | 2.537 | 2.86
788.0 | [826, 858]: -2.3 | 2.933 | 3.03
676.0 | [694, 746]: -1.9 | 3.094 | 3.25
